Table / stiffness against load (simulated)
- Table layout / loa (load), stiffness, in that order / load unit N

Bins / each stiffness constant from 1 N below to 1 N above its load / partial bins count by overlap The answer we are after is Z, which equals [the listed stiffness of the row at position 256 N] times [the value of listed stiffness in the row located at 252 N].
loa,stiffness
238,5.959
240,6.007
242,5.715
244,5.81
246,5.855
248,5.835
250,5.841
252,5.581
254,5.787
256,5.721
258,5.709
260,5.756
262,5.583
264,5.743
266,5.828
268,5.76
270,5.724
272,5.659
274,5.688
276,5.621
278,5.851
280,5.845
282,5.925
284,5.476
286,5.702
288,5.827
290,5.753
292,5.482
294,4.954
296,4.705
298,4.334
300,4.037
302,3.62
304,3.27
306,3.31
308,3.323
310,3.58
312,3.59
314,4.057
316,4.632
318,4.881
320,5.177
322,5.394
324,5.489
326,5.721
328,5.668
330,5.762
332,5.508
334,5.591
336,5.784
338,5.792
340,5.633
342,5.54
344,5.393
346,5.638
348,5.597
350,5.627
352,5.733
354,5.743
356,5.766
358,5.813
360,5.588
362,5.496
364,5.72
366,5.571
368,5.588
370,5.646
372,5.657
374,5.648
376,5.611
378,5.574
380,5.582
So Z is 31.9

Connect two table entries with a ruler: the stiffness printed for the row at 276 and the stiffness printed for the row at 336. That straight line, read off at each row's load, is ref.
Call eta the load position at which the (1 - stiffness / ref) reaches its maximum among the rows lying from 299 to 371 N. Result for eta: 304 N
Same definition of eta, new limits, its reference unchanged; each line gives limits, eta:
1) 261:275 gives 262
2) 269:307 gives 304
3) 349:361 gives 360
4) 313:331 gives 314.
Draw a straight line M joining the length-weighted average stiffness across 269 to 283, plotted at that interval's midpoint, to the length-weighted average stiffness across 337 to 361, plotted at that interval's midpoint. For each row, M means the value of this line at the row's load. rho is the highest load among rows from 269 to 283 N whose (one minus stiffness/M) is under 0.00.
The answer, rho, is 282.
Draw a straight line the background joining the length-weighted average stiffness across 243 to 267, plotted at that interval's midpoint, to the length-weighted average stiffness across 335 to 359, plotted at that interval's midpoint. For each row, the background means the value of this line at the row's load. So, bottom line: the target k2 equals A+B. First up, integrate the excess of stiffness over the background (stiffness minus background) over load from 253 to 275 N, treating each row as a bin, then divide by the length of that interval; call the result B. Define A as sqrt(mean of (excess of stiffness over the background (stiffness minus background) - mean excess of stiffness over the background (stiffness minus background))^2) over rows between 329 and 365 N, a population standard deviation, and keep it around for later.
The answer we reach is 0.1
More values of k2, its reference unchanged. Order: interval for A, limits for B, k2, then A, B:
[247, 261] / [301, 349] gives -0.7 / 0.08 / -0.78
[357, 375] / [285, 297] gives -0.2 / 0.09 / -0.32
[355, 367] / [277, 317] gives -0.9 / 0.11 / -1.05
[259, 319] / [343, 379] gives 0.9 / 0.92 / -0.03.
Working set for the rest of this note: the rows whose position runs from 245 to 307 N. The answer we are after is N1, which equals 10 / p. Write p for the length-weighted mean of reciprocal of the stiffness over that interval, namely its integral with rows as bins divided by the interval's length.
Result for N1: 52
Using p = 0.192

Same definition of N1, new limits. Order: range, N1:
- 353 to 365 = 57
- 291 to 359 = 48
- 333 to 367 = 56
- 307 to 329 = 45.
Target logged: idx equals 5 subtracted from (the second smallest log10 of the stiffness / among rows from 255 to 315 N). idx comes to -4.48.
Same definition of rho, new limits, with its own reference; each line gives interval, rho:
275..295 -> 290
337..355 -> 354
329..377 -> 374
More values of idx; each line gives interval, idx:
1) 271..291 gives -4.25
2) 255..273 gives -4.25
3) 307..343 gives -4.45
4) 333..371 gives -4.26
